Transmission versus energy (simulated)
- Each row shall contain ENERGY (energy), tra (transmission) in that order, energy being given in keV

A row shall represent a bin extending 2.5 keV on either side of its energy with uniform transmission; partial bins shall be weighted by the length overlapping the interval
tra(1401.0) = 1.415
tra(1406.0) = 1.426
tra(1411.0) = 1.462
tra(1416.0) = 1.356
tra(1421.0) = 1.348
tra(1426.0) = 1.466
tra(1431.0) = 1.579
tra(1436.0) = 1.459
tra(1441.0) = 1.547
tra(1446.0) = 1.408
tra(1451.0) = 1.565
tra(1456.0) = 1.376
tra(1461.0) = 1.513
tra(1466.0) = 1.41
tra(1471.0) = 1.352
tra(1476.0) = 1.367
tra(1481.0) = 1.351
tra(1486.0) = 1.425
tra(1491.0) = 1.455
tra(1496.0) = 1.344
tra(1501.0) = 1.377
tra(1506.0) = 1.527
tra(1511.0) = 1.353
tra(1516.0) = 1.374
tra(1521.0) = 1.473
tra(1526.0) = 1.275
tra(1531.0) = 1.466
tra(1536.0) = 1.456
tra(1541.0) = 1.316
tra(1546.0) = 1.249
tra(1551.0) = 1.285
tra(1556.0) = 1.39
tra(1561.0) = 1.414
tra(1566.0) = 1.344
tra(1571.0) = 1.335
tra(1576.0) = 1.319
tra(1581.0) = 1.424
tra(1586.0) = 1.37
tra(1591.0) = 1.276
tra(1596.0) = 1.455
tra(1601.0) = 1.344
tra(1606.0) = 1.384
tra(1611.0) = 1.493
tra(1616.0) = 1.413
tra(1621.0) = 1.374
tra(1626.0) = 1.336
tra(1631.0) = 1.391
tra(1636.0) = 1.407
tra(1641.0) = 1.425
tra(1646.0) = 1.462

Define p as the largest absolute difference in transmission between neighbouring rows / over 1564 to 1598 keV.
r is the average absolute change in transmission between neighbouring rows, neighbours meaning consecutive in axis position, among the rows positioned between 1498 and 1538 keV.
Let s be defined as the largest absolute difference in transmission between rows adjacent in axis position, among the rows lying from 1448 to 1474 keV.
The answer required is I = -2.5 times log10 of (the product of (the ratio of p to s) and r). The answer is 2.4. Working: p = 0.18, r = 0.120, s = 0.189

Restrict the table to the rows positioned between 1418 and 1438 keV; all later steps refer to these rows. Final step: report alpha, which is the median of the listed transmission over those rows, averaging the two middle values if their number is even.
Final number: 1.46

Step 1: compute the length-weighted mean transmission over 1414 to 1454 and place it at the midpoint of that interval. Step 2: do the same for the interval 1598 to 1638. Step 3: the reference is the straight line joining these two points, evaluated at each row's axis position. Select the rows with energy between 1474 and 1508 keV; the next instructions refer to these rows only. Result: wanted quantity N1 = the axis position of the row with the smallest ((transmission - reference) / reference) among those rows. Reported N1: 1496.0 keV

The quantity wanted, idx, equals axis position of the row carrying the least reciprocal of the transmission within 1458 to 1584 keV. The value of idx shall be 1506.0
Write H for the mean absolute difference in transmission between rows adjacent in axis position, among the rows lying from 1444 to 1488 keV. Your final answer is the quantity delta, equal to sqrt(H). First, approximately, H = 0.09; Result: 0.306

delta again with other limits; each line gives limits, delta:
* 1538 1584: 0.232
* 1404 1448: 0.302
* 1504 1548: 0.335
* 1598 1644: 0.222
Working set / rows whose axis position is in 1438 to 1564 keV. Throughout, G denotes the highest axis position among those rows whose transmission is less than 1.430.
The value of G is 1561.0 keV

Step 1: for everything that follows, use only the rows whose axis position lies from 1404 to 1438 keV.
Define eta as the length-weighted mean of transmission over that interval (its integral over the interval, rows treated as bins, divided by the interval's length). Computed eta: 1.442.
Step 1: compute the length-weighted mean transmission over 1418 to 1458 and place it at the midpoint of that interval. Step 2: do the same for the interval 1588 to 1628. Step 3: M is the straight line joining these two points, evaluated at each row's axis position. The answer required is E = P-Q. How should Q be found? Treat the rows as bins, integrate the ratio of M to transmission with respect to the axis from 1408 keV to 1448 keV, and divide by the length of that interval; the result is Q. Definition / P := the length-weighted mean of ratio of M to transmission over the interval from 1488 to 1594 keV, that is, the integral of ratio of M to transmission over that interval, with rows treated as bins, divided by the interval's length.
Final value 0.019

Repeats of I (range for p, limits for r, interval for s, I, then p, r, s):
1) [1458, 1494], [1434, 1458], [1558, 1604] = 2.7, 0.10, 0.143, 0.179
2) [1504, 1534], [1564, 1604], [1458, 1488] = 2.0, 0.20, 0.081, 0.103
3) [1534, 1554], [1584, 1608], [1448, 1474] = 2.8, 0.14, 0.106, 0.189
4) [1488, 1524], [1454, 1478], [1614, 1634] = 1.5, 0.17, 0.078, 0.055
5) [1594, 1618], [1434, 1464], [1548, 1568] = 2.1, 0.11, 0.142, 0.105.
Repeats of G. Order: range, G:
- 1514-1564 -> 1561.0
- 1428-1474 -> 1471.0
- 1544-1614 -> 1606.0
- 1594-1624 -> 1621.0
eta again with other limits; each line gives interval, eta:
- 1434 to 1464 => 1.477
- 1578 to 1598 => 1.378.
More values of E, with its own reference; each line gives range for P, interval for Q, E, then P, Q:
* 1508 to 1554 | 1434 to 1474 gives 0.040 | 1.05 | 1.01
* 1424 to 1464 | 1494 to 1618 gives -0.039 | 0.99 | 1.03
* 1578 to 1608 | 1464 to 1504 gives -0.029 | 1.01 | 1.04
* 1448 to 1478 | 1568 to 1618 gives 0.010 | 1.02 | 1.01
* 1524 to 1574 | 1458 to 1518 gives 0.017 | 1.05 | 1.03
